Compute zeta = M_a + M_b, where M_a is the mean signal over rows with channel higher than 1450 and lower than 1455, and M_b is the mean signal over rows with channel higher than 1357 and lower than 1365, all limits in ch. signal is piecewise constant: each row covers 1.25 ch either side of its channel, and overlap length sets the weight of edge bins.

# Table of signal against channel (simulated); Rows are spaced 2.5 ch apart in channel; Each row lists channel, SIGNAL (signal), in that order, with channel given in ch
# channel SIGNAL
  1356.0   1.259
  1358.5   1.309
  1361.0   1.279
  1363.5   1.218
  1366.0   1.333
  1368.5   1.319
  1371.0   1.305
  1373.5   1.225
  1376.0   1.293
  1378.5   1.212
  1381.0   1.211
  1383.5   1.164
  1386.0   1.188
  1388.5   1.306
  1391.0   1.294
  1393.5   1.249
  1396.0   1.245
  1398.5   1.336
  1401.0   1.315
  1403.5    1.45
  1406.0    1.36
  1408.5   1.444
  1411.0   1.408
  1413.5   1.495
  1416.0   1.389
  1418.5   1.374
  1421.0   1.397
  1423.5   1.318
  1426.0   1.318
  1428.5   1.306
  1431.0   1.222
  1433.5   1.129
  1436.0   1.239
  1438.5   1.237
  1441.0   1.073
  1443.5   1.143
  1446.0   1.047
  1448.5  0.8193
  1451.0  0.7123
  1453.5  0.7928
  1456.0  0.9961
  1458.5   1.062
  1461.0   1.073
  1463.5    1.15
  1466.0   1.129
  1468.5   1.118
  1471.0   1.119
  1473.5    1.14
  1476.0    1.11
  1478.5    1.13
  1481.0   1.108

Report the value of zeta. 2.0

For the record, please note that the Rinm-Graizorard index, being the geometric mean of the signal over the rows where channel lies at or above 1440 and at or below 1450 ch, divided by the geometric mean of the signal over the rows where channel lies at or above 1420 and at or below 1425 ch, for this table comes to 0.75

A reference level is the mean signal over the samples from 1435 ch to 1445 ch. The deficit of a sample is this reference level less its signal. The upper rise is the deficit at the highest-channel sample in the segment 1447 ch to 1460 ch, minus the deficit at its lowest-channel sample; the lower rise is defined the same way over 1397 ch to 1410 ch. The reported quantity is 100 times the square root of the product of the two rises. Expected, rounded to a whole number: 16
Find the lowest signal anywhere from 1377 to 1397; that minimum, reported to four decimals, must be 1.1640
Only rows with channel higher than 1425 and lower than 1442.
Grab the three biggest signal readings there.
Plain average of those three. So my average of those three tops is 1.29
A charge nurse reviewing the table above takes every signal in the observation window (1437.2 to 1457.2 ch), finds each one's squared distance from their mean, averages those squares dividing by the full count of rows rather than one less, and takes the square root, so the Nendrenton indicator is 0.17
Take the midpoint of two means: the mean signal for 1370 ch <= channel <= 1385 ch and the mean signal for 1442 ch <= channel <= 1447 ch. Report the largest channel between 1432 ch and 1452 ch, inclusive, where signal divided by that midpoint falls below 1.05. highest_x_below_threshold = 1451.0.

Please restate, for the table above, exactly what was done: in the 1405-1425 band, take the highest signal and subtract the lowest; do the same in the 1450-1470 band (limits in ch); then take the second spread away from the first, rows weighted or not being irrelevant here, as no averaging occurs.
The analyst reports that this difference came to -0.26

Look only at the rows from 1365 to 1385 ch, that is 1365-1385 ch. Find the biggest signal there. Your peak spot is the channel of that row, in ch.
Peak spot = 1366.0 ch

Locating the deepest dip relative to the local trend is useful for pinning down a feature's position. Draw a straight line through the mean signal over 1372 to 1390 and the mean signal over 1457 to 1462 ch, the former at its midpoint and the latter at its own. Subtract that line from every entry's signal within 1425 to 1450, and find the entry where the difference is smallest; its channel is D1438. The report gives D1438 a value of 1448.5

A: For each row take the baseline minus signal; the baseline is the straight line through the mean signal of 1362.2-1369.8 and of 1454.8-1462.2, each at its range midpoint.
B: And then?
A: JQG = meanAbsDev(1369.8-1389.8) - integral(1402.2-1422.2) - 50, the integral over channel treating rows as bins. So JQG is -45.0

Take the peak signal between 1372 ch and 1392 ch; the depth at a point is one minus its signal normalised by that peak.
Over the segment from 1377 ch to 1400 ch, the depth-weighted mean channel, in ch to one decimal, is 1384.5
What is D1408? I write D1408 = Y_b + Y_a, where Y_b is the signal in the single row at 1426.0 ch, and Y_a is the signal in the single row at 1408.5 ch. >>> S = 2.76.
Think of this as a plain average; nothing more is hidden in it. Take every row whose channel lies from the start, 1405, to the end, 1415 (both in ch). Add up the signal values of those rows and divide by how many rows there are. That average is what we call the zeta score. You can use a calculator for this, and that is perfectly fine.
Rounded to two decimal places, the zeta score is 1.43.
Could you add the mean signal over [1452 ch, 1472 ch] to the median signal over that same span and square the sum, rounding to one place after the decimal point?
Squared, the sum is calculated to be 4.6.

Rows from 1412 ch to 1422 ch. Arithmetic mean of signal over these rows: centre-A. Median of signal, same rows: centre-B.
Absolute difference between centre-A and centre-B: 0.021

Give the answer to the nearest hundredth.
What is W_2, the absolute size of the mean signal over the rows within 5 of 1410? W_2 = 1.43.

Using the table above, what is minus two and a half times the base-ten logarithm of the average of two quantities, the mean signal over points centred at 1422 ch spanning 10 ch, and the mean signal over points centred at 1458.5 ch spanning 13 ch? -0.18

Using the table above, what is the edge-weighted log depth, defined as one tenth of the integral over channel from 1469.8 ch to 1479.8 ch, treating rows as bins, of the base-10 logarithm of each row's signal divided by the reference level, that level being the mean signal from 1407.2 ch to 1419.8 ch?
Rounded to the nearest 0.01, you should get -0.10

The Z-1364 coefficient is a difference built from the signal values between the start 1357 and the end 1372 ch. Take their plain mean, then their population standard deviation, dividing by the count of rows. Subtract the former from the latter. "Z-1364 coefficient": -1.26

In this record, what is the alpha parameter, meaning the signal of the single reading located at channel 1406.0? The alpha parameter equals 1.36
